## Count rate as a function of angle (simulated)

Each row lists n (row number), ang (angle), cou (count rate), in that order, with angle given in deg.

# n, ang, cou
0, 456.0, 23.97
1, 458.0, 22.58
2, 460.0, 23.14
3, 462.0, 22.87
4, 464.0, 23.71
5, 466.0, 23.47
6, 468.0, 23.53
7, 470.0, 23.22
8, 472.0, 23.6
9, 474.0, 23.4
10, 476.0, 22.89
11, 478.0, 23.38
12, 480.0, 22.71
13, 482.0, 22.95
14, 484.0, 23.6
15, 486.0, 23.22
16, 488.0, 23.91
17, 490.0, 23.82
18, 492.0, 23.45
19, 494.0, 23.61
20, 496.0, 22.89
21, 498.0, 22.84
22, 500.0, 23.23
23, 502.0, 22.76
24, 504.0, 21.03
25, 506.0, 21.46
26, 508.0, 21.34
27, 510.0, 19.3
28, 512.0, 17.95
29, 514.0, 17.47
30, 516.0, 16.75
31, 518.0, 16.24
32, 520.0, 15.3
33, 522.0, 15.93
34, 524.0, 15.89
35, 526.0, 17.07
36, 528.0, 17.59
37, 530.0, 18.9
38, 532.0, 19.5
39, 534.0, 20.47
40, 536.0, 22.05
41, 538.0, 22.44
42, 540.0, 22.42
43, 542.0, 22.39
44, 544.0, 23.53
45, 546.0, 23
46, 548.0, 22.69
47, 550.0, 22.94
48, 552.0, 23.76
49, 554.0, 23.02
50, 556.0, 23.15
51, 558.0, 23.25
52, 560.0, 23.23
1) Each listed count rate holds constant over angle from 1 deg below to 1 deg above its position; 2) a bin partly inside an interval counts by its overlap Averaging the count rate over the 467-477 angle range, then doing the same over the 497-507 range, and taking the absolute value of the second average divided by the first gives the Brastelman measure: 0.95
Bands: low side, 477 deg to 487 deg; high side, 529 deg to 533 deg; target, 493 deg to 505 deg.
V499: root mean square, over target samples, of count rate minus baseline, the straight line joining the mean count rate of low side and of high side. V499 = 1.1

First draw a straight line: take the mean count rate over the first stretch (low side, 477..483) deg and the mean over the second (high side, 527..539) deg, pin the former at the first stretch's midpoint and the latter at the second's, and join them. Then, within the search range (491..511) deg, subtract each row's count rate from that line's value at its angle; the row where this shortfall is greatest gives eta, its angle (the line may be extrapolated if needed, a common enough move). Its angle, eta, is 510.0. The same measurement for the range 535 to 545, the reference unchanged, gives 536.0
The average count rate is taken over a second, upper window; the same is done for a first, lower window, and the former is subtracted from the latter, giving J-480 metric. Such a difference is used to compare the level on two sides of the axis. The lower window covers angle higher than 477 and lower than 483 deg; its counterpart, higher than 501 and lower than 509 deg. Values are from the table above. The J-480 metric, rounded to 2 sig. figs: 1.4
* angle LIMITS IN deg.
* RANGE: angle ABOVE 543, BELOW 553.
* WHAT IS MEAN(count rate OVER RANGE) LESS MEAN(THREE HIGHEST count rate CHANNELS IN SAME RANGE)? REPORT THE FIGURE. -0.25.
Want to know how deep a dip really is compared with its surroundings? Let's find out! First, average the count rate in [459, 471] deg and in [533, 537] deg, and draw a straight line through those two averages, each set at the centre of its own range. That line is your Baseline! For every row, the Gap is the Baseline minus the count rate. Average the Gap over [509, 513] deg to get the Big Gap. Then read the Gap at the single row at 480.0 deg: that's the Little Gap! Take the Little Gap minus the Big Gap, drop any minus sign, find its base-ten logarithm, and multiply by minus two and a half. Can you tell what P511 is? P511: -1.3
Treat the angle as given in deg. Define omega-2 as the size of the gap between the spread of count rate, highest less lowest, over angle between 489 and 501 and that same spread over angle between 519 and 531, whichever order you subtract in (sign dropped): 2.6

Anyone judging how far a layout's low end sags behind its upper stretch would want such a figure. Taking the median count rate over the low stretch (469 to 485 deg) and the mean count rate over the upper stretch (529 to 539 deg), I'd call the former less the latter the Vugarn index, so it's 2.6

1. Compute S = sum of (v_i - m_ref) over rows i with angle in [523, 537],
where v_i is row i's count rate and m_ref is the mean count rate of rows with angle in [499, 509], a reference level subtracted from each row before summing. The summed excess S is -22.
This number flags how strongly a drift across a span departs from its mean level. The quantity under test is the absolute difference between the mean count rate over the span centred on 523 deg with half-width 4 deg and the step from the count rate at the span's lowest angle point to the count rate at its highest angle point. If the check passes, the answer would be 14.3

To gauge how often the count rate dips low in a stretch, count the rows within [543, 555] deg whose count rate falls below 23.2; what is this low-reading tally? 4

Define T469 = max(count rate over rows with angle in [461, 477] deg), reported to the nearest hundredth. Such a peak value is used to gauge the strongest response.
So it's 23.71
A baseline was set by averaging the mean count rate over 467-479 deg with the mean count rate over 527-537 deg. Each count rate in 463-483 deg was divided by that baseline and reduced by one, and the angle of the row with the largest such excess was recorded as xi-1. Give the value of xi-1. 464.0 deg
